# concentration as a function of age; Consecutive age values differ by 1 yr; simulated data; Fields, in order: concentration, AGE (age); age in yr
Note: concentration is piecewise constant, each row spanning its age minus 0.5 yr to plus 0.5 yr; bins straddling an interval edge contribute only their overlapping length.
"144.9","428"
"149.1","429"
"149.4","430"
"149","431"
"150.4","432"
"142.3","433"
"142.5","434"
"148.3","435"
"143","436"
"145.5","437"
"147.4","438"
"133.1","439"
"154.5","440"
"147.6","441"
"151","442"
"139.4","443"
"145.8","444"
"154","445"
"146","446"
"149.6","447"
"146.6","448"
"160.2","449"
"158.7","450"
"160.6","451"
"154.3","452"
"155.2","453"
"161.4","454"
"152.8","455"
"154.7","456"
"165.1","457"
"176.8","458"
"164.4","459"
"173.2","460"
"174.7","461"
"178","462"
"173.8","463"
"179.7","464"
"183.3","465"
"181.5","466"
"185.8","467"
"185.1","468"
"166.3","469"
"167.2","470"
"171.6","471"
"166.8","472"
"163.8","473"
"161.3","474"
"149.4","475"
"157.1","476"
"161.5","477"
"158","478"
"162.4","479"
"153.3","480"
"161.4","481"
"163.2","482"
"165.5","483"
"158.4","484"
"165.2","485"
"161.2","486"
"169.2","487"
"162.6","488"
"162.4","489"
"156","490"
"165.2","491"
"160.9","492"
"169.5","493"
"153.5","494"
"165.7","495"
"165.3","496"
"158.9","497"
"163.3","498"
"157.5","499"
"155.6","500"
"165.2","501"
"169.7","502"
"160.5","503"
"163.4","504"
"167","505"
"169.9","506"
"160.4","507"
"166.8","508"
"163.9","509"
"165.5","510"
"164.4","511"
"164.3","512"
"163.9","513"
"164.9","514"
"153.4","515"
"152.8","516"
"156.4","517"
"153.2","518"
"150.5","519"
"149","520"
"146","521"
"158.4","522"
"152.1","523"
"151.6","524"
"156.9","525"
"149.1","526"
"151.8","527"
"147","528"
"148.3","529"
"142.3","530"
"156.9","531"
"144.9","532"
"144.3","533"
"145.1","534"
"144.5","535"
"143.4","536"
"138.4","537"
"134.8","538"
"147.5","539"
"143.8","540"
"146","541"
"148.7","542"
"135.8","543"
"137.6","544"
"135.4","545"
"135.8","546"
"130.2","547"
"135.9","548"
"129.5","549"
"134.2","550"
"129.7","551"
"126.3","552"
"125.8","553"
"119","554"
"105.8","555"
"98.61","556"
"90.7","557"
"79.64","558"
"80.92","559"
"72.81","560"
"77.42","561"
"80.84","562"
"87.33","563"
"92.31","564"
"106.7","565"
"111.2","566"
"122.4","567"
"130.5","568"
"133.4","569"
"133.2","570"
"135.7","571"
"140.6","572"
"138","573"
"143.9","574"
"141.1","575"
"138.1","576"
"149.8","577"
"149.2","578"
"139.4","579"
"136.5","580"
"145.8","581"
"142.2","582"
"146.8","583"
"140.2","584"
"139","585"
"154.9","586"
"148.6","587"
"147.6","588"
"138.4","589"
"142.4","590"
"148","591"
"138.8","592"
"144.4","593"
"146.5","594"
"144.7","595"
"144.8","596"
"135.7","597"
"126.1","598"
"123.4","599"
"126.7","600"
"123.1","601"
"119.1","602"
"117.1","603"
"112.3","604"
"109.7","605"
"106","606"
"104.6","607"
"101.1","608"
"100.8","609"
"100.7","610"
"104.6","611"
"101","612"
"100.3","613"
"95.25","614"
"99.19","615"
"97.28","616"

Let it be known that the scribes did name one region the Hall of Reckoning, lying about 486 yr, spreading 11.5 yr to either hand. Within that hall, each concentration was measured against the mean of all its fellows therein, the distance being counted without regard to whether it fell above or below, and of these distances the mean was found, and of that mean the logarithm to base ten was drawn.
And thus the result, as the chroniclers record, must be 0.59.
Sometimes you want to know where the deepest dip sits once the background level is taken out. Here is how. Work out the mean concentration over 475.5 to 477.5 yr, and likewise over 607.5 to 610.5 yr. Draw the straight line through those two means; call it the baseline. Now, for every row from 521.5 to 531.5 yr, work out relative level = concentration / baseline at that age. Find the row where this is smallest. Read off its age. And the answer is 530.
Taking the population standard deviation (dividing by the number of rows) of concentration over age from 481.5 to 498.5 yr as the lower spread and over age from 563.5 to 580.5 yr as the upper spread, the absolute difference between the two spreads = 11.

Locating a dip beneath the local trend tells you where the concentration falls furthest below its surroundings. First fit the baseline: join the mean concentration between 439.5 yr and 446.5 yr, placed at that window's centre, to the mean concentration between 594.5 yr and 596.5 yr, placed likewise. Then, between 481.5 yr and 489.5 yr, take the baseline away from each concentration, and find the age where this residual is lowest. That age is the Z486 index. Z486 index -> 484 yr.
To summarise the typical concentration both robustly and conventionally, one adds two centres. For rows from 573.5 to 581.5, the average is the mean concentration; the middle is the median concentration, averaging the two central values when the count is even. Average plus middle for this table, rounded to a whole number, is 285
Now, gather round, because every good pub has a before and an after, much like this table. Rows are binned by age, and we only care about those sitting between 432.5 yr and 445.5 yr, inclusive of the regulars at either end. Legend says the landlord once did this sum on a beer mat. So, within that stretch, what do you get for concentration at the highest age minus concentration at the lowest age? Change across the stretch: 12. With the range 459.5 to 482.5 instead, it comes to -10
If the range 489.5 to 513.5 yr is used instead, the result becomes 8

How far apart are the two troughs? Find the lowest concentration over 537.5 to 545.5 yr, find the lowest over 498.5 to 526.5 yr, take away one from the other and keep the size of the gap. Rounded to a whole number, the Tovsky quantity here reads 11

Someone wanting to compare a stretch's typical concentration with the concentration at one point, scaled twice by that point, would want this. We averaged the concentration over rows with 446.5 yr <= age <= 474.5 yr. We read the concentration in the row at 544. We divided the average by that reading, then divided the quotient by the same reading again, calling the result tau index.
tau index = 0.0088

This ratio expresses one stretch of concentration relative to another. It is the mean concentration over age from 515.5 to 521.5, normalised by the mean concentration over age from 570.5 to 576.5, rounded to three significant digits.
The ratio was 1.08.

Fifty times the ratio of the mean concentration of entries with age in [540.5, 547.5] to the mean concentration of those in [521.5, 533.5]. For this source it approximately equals 46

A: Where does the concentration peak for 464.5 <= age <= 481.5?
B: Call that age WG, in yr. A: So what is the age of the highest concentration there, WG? 467 yr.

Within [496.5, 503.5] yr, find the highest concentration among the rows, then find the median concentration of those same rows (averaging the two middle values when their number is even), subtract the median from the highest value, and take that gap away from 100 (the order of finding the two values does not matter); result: 90.8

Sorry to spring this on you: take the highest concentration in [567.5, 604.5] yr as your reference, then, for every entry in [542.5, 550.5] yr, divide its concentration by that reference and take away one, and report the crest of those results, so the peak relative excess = -0.11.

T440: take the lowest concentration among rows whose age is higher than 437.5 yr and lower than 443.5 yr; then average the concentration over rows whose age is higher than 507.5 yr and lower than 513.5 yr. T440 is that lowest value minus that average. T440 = -32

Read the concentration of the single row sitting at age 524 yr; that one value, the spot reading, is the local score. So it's 151.6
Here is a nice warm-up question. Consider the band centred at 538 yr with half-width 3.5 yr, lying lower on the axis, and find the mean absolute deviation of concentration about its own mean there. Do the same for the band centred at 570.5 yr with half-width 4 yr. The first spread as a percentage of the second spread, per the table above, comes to 71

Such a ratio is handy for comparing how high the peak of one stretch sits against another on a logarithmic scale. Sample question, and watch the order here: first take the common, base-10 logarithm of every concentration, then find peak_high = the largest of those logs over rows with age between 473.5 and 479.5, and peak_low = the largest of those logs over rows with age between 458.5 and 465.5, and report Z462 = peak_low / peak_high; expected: 1.02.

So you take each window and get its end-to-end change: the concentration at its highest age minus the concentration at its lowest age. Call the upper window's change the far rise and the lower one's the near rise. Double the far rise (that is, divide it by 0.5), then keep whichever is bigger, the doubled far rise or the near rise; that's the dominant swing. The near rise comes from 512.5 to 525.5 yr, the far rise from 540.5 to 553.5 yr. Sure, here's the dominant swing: -7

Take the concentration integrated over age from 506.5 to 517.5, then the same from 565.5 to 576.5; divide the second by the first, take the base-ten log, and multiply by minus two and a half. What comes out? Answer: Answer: 0.2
